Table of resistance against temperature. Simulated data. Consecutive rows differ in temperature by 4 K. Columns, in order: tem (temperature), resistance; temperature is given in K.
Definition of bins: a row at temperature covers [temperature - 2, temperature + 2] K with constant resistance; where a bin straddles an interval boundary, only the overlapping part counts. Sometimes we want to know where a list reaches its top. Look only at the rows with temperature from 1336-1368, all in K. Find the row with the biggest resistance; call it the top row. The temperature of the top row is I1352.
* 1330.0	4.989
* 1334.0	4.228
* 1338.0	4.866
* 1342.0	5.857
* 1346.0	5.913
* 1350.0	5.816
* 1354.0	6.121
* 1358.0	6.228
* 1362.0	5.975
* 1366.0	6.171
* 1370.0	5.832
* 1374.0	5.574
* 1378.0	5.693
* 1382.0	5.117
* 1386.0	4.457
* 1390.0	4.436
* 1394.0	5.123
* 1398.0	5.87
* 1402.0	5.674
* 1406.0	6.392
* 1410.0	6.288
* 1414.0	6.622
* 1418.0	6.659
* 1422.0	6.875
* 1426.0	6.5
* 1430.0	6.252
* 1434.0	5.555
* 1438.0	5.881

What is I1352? 1358.0 K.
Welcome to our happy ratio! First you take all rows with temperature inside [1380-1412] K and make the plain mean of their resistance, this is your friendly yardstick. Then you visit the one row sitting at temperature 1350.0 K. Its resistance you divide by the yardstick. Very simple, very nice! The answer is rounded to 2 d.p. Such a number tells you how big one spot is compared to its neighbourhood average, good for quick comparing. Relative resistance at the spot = 1.07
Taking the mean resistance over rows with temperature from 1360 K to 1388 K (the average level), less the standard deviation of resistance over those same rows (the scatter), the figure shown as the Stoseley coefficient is 5.0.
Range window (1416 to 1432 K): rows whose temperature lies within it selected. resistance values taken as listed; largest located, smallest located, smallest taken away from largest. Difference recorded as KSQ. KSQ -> 0.6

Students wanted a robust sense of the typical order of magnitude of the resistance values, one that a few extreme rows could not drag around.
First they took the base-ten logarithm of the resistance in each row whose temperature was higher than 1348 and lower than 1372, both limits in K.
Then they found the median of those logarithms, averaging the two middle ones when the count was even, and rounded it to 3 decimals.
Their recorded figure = 0.782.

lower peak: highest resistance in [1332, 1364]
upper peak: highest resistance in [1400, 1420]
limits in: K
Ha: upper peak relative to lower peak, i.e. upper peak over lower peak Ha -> 1.07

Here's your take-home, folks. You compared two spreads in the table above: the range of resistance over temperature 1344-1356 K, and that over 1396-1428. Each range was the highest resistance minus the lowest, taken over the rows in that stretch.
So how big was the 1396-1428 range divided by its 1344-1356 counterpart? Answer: 3.9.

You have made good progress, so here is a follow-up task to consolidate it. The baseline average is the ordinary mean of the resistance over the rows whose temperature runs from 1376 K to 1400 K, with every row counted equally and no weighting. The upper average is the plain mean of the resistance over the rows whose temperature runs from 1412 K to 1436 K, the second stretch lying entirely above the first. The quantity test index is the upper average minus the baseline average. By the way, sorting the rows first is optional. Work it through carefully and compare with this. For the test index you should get 1.3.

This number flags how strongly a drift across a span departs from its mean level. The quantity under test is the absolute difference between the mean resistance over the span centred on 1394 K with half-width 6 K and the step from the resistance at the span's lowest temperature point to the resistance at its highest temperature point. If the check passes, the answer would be 3.7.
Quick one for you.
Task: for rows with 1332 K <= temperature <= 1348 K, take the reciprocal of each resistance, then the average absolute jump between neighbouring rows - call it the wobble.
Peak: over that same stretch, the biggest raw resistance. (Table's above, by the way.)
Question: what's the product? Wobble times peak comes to 0.13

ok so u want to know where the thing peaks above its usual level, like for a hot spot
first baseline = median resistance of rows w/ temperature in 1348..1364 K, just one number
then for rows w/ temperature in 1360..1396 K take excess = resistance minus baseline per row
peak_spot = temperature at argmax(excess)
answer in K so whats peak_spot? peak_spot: 1366.0 K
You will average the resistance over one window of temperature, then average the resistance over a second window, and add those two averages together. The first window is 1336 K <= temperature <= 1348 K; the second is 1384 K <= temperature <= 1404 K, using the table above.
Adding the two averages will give 10.66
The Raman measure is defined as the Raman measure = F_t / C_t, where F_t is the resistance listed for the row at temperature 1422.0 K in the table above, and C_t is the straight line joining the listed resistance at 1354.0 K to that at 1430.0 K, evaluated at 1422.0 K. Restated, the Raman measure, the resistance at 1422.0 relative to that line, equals 1.10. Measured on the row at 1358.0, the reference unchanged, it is 1.02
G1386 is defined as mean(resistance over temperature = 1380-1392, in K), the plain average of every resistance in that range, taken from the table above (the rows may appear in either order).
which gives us 4.7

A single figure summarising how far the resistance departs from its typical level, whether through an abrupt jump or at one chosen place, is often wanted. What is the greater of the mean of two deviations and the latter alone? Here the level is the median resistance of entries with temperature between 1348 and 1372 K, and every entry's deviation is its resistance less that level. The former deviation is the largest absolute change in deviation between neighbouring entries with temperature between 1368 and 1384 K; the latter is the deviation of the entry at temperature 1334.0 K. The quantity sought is -0.6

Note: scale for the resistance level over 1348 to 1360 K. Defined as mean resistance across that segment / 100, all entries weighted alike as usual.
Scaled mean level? 0.061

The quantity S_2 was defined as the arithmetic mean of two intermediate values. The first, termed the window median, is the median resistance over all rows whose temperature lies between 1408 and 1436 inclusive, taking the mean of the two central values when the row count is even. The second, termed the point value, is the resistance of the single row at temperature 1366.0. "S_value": 6.3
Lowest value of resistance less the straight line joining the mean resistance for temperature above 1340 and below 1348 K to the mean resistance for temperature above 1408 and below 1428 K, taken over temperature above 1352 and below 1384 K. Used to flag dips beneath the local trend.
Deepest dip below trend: -1.1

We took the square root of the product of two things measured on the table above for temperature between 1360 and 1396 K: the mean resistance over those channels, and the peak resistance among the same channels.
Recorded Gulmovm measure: 5.8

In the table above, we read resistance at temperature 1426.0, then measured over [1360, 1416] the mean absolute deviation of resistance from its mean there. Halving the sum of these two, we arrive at 3.51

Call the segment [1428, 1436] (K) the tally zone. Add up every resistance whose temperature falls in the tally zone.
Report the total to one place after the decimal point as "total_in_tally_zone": 11.8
